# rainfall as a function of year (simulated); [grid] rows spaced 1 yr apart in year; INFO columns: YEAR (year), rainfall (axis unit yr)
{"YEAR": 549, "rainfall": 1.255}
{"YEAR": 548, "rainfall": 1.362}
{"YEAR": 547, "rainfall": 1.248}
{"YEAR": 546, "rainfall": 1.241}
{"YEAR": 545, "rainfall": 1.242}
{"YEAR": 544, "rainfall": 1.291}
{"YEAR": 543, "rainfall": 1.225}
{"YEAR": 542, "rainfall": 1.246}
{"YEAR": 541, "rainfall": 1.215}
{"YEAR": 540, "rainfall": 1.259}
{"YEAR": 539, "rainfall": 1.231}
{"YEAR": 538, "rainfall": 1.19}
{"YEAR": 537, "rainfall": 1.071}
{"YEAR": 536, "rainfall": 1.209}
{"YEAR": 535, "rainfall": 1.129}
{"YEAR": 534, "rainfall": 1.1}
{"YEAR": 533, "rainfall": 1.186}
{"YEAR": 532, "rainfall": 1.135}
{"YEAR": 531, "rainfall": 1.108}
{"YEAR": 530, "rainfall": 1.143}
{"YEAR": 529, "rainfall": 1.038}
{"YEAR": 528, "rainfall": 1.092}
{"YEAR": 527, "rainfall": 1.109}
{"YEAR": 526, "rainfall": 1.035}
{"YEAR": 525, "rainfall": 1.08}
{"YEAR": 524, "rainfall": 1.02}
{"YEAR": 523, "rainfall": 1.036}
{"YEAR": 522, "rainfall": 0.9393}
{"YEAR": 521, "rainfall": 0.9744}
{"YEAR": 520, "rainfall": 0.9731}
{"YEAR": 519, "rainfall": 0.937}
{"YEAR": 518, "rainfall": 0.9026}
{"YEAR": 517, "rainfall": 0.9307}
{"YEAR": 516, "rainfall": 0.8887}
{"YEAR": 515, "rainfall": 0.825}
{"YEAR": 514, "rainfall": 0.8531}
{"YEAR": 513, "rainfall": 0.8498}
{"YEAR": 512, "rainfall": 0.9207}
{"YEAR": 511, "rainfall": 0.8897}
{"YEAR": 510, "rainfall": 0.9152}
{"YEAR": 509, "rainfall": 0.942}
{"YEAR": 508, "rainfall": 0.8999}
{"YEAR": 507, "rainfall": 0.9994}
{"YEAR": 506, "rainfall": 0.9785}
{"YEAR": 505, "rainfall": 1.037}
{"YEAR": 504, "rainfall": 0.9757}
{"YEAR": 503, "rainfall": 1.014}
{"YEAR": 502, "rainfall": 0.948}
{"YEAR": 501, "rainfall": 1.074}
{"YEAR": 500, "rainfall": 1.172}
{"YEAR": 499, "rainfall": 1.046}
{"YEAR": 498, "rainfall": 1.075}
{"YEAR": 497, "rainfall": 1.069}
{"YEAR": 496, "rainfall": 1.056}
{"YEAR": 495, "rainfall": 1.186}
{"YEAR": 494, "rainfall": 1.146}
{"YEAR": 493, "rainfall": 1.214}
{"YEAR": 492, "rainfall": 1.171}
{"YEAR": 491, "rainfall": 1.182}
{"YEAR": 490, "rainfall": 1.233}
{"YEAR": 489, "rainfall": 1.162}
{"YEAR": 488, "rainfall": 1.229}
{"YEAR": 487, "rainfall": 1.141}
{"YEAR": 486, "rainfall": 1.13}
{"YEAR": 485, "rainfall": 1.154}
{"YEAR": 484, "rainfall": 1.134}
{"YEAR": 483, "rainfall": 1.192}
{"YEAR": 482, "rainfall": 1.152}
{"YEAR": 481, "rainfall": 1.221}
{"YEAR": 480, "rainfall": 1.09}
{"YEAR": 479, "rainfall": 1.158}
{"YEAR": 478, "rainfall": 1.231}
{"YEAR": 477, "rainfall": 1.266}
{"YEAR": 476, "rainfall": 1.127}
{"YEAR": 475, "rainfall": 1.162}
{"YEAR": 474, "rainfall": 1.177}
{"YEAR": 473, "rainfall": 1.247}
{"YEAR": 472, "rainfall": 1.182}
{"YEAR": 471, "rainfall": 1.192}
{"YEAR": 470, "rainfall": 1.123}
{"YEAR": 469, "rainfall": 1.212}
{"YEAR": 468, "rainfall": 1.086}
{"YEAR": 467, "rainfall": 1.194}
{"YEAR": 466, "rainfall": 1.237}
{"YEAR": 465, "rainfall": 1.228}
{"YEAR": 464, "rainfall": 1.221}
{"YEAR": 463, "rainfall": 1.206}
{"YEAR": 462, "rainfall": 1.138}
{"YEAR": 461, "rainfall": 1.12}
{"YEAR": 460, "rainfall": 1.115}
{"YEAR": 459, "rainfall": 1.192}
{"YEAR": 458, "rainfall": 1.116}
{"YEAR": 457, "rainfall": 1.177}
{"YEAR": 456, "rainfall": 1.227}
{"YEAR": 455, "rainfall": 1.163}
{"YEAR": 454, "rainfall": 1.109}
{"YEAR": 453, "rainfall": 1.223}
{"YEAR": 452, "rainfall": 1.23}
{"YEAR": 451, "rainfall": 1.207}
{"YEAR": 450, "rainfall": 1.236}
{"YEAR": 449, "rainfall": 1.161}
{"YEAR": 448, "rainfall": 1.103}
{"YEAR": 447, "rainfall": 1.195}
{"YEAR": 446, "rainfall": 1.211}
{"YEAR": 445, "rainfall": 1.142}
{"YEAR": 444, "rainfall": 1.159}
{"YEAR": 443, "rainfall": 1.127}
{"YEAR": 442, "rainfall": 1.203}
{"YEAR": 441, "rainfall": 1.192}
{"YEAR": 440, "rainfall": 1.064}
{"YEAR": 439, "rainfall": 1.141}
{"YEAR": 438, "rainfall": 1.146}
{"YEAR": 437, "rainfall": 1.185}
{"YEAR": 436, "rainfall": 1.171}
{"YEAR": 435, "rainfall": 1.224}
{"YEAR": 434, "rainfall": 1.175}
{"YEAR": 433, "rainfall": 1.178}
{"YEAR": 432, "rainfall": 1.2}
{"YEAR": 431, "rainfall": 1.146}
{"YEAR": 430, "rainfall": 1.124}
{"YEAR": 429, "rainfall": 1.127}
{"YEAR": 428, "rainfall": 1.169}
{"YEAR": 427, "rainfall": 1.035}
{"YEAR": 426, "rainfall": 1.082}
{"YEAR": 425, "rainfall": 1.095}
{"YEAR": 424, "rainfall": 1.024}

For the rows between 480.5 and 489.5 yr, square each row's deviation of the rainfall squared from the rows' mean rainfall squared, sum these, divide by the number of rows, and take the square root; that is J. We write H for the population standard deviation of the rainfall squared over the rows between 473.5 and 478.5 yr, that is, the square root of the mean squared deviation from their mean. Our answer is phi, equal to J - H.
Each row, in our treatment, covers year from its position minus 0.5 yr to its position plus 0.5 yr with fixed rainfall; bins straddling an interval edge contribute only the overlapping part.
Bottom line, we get -0.04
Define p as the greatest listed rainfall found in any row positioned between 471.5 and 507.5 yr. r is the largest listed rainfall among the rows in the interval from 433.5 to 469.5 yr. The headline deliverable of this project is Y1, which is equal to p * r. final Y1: 1.57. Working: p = 1.266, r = 1.237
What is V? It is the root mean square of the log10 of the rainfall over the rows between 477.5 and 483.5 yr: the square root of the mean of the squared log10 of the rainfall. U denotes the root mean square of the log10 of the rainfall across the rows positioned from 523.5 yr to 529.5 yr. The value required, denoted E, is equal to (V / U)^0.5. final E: 1.6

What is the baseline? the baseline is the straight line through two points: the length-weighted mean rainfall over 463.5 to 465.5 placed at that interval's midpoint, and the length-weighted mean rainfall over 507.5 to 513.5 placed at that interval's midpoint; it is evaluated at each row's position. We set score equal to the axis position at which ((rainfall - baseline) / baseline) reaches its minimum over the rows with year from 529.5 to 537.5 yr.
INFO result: 531 yr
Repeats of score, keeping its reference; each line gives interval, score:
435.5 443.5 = 440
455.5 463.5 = 458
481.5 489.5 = 484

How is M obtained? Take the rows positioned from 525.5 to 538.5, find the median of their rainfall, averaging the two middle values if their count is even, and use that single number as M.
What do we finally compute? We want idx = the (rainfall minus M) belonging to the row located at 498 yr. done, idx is -0.03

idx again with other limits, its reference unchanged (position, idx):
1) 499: -0.06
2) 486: 0.02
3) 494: 0.04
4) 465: 0.12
